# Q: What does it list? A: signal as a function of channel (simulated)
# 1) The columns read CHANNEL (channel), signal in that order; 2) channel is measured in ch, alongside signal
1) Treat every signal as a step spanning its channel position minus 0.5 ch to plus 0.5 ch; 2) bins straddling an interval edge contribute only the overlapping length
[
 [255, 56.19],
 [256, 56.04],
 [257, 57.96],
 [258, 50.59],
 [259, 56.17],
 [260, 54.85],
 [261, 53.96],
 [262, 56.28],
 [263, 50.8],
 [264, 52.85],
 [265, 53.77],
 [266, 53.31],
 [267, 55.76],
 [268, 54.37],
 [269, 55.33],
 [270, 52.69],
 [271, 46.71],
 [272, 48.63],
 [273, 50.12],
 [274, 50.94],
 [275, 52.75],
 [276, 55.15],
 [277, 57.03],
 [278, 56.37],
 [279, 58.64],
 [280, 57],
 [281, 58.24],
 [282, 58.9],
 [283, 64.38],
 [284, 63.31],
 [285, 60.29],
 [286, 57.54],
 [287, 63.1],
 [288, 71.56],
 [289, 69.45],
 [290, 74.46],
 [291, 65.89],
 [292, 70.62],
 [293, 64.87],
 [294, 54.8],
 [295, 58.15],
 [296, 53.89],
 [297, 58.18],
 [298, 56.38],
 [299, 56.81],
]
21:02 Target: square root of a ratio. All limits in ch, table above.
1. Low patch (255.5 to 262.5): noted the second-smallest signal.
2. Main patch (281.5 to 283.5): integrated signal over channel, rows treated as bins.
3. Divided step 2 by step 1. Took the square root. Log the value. 1.51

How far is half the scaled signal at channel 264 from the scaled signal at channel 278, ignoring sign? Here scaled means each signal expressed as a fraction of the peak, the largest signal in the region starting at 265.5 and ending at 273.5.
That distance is 0.54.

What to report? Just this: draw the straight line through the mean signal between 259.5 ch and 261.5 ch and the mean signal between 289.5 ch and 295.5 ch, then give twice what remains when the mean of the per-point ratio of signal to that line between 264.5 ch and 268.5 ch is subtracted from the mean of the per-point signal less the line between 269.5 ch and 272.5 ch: -19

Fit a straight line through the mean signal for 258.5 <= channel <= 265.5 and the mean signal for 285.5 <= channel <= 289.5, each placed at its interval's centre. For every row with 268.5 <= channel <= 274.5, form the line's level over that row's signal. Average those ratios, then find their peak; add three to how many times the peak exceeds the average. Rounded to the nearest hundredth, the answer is 4.08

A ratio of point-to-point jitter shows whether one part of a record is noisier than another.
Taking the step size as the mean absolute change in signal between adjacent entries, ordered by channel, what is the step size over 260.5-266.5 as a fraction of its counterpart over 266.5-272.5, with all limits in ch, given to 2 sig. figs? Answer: 0.87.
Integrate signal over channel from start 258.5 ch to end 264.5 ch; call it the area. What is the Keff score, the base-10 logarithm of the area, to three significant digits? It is 2.51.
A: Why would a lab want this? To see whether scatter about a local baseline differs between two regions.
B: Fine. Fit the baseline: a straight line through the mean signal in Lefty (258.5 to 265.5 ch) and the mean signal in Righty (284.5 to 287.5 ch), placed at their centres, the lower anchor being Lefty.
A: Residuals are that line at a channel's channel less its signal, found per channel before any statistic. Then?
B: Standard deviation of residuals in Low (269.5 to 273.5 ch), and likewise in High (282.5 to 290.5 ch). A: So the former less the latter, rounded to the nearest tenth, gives -2.7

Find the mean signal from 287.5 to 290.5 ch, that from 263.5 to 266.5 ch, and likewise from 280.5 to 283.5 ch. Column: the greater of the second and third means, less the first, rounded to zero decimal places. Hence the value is -11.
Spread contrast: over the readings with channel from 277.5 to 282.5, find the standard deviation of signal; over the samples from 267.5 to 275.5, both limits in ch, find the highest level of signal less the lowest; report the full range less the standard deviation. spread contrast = 8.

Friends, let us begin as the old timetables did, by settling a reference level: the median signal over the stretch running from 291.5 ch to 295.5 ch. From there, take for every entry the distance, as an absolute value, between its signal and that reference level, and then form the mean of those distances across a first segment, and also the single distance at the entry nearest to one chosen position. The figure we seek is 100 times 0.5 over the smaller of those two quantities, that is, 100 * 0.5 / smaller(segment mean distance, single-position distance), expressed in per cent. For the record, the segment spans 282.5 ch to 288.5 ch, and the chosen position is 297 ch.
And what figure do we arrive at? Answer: 15.0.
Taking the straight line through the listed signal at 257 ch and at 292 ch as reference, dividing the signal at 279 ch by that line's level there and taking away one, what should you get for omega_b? -0.11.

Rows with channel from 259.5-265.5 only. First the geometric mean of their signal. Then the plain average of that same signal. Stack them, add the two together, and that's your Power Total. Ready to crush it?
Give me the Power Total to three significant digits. 107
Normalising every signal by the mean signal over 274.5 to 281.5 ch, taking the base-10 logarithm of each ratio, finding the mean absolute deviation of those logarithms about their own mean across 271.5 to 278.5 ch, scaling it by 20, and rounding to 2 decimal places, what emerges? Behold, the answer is 0.45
